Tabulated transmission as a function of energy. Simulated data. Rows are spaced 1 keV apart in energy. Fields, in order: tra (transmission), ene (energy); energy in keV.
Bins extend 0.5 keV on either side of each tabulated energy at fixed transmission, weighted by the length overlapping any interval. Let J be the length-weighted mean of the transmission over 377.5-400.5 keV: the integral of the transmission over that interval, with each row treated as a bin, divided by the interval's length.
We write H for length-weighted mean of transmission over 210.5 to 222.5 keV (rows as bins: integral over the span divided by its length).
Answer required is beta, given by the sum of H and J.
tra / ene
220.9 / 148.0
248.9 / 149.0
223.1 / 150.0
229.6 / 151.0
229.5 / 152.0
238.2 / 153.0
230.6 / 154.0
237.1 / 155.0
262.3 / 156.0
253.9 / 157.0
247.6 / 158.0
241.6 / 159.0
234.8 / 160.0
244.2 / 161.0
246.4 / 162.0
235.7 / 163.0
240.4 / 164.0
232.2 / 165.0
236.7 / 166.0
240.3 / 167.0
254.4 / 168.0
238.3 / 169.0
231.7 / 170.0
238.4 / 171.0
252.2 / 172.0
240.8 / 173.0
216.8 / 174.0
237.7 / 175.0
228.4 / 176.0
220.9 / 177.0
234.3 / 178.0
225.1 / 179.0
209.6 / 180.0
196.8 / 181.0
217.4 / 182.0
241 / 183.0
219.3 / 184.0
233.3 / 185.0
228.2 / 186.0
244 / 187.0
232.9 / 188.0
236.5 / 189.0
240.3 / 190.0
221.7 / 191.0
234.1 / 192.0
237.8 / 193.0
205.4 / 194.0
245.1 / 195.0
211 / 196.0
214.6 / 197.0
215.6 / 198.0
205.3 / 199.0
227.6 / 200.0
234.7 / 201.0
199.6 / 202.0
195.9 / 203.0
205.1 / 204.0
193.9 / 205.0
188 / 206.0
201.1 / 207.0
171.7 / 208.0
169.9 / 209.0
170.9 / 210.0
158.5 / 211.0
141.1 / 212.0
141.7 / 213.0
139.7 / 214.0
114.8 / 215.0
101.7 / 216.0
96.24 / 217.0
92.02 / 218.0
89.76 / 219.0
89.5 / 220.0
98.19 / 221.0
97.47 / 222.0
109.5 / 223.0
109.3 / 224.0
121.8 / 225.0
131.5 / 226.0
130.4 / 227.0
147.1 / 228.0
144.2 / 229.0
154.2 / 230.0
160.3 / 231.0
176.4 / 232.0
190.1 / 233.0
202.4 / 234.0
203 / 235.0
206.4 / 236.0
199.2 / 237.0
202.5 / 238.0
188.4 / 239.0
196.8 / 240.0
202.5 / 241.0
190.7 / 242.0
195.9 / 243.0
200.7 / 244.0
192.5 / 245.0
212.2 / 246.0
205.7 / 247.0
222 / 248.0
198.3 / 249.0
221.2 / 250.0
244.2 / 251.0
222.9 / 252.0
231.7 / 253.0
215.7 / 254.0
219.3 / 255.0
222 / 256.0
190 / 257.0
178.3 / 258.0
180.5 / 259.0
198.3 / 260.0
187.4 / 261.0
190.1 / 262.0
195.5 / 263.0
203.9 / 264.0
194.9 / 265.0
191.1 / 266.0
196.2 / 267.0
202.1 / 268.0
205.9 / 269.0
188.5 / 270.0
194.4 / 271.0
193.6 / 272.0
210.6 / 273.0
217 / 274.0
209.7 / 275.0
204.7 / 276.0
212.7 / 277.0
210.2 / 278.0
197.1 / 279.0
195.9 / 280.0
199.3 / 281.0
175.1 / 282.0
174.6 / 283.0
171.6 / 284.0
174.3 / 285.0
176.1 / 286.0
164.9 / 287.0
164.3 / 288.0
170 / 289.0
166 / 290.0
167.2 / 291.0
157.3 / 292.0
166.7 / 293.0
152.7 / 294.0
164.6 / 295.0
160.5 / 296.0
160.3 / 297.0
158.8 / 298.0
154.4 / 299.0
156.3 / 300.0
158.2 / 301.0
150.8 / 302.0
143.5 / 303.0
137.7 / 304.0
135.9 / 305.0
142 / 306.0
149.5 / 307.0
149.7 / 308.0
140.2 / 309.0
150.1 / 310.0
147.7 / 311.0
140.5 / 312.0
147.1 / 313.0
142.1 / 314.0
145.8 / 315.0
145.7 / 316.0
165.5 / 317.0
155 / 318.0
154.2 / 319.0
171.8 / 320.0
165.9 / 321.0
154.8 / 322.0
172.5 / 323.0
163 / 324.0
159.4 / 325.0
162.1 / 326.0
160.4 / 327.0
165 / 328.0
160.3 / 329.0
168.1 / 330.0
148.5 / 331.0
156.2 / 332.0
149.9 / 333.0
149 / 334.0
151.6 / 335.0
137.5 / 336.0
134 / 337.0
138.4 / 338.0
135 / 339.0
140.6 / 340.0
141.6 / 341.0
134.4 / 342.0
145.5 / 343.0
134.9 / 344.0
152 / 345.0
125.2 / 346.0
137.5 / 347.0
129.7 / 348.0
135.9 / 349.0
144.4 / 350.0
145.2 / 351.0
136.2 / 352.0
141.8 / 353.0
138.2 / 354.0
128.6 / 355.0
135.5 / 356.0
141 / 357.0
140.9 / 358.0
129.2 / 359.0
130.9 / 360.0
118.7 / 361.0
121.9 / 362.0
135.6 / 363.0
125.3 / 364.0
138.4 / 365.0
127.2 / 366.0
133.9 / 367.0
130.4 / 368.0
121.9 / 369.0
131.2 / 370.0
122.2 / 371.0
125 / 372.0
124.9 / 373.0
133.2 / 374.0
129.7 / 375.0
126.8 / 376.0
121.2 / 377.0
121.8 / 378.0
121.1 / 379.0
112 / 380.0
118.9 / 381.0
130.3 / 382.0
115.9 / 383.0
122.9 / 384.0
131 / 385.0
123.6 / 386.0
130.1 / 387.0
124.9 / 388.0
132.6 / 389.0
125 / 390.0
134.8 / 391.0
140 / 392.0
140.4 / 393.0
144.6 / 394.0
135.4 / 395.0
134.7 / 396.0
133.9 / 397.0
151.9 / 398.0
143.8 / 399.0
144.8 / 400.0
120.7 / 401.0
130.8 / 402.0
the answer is 244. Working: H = 113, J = 131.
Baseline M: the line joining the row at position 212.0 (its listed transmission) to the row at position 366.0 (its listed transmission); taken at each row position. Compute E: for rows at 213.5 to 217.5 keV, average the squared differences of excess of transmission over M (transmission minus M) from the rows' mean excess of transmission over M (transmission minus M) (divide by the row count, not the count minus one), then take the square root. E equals 16.7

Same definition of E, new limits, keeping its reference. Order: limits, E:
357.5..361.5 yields 7.8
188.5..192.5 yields 6.9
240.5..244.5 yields 4.6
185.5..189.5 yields 5.8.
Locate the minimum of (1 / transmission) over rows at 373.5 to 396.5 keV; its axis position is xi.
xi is 394.0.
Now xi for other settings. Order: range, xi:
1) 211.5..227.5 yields 213.0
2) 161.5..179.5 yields 168.0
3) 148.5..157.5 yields 156.0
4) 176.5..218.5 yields 195.0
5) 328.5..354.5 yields 330.0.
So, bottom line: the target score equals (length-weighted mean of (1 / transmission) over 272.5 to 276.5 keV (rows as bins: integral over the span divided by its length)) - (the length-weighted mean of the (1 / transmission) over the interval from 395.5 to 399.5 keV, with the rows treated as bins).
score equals -0.0024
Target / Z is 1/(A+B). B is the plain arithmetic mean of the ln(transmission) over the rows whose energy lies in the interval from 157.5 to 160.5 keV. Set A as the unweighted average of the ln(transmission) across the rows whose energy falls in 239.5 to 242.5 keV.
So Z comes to 0.093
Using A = 5.3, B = 5.5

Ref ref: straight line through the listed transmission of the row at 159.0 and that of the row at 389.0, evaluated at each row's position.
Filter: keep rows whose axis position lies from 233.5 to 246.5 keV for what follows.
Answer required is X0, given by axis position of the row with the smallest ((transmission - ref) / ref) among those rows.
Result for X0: 239.0 keV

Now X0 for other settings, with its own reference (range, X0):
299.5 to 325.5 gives 305.0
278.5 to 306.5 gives 305.0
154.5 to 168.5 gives 165.0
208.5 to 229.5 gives 220.0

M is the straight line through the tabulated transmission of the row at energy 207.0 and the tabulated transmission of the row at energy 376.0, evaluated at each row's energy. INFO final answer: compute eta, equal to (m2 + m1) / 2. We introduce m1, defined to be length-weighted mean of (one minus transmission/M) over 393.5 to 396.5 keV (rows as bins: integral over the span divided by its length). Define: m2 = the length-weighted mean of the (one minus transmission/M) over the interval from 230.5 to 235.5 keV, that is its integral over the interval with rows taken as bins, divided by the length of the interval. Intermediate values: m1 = -0.17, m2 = 0.02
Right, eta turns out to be -0.08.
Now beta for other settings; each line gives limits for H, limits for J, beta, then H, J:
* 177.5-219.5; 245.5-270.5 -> 400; 195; 205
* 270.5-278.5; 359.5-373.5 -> 334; 207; 128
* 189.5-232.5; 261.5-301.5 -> 349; 166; 183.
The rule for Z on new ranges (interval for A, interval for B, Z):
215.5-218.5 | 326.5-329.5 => 0.104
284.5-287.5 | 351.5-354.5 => 0.099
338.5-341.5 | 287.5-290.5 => 0.099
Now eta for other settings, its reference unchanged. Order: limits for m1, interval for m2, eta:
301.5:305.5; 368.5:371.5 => 0.07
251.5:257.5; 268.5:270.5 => -0.17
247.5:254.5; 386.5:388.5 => -0.14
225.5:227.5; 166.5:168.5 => 0.09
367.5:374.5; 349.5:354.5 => -0.01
